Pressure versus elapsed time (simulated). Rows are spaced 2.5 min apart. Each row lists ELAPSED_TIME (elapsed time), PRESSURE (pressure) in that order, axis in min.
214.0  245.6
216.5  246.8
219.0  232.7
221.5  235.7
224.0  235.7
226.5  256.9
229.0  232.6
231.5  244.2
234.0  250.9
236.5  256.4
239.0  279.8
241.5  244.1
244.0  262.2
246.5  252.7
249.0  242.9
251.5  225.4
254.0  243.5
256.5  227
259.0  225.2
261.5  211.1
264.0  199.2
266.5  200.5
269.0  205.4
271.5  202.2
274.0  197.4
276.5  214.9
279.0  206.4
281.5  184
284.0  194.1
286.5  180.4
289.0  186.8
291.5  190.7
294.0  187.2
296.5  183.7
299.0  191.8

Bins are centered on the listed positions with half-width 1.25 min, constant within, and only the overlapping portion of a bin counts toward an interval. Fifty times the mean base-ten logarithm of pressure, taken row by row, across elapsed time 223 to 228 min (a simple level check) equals 120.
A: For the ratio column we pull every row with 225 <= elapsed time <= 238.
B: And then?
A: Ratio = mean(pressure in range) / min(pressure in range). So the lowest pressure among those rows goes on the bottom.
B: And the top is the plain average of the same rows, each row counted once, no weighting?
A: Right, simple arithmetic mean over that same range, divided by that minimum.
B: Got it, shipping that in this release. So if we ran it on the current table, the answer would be 1.07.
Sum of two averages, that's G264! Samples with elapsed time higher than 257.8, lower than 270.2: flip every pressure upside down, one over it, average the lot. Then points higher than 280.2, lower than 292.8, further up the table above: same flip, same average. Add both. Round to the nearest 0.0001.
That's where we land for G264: 0.0102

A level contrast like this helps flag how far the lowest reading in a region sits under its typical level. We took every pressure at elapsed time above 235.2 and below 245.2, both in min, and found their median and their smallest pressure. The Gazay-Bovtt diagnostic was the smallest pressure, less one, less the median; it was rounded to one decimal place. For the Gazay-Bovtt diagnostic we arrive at -16.2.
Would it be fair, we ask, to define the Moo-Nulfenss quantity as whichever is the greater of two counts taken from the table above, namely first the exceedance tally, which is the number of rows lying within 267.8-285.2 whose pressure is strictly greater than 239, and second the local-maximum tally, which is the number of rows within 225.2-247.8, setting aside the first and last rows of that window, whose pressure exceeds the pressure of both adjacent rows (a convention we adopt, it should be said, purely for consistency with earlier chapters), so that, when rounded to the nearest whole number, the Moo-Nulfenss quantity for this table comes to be 2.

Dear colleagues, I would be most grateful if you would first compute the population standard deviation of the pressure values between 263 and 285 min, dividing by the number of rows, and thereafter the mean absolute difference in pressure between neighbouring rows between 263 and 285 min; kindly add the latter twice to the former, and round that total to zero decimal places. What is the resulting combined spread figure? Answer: 26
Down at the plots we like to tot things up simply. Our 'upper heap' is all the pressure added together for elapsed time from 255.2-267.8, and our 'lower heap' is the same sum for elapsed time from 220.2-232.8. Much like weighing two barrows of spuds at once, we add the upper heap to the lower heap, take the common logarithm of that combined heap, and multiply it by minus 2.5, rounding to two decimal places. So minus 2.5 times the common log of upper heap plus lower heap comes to -8.39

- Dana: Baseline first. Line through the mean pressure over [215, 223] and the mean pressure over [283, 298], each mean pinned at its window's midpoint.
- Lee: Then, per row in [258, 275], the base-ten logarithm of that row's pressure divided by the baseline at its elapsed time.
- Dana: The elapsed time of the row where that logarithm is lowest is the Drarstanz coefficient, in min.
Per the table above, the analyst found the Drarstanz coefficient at 264.0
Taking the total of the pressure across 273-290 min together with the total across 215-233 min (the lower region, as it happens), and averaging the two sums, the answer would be 1524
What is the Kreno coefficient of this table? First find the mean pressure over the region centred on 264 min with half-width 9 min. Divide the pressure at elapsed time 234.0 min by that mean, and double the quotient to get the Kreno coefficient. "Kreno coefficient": 2.39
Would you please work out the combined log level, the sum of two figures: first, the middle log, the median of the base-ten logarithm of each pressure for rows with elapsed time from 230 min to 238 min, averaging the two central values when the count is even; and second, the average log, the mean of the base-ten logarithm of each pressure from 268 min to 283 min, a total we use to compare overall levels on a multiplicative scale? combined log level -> 4.70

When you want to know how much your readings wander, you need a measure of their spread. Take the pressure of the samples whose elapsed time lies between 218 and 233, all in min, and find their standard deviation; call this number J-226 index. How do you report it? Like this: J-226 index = 9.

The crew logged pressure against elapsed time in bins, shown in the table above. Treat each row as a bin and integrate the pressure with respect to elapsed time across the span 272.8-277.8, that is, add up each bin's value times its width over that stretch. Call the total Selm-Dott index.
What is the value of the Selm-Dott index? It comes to 1031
